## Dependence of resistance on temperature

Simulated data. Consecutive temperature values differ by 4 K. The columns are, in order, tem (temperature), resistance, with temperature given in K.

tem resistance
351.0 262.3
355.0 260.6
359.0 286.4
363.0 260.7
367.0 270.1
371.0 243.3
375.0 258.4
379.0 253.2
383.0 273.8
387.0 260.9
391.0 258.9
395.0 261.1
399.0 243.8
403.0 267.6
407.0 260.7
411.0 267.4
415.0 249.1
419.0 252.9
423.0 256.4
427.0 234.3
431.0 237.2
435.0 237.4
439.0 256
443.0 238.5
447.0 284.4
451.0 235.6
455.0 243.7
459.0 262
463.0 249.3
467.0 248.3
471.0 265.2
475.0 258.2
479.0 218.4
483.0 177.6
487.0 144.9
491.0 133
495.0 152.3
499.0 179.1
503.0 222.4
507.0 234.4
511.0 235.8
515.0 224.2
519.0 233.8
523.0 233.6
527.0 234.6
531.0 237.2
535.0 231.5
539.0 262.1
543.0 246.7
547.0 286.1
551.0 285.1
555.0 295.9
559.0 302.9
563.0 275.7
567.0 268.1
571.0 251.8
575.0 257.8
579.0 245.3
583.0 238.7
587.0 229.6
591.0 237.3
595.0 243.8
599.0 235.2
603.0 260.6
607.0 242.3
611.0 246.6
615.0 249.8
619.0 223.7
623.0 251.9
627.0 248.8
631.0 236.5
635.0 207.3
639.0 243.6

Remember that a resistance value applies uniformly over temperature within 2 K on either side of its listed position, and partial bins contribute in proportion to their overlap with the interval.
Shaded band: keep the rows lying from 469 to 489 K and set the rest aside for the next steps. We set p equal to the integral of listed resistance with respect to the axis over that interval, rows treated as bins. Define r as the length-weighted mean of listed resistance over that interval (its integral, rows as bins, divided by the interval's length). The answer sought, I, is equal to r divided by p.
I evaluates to 0.050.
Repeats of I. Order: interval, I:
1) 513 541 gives 0.036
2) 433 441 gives 0.125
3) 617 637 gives 0.050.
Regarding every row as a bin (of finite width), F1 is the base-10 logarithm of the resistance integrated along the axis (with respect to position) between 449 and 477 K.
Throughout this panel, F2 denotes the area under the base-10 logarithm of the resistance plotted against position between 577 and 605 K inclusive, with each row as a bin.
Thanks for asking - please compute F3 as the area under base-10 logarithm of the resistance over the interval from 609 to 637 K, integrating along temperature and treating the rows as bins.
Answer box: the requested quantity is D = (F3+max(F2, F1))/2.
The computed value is 66.9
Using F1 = 67.2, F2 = 66.7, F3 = 66.5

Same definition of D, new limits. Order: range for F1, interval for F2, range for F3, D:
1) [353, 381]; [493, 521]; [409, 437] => 67.4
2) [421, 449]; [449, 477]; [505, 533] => 66.8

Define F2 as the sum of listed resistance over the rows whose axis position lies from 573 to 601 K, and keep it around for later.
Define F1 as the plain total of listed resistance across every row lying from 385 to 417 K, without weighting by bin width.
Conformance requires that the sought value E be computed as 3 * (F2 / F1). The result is 2.4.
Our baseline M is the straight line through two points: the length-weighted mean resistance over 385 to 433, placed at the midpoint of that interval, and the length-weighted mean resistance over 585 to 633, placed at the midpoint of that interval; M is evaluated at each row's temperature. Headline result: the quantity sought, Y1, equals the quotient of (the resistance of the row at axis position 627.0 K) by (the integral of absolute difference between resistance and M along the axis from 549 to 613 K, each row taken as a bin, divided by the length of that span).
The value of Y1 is 14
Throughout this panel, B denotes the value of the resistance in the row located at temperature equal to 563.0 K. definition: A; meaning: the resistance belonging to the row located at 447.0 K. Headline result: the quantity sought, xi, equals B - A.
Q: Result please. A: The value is -9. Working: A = 284.4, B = 275.7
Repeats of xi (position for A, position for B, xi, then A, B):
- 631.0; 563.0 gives 39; 236.5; 275.7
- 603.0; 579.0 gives -15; 260.6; 245.3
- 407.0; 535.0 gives -29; 260.7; 231.5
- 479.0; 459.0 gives 44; 218.4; 262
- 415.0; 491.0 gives -116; 249.1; 133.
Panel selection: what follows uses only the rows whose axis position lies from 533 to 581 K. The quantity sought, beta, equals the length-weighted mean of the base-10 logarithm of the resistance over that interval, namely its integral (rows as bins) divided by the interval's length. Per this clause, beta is 2.43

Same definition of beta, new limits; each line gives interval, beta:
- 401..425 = 2.41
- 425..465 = 2.39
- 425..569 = 2.37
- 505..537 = 2.37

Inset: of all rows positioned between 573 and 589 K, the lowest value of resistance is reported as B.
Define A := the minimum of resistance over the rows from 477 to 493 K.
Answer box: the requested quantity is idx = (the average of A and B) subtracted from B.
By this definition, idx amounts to 48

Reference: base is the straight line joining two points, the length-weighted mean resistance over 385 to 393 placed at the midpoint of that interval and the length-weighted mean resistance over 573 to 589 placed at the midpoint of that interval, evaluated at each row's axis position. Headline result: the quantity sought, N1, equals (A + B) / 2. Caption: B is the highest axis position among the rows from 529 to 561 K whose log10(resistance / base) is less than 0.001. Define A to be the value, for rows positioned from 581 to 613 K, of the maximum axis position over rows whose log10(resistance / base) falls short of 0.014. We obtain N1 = 577 K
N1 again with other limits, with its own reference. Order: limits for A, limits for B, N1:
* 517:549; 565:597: 567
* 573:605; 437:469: 533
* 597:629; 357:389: 499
